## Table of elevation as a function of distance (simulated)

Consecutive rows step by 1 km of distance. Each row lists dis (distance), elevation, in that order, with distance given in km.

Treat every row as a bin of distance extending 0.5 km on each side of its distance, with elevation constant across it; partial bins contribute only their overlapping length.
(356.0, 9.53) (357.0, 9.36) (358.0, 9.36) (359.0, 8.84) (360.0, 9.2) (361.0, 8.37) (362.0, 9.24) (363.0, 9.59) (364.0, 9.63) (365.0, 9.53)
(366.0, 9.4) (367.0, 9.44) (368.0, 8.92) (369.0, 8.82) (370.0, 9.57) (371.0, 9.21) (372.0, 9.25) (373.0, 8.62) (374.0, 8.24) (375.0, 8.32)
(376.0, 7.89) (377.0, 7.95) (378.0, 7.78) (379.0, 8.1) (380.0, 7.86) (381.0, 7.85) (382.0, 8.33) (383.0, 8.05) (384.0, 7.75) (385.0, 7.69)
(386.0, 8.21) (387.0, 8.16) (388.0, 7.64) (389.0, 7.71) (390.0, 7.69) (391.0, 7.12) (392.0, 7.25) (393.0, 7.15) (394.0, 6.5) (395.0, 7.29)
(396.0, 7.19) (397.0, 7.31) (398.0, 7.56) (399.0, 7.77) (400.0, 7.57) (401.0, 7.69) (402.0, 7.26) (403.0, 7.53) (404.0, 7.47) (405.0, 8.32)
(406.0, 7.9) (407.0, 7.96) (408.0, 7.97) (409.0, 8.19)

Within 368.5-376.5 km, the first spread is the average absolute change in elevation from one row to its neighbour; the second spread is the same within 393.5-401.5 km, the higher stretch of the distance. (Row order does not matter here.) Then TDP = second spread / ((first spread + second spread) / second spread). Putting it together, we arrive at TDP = 0.10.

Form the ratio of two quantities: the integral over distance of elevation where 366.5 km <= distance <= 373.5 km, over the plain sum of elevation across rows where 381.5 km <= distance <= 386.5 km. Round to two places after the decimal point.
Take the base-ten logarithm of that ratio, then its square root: 0.45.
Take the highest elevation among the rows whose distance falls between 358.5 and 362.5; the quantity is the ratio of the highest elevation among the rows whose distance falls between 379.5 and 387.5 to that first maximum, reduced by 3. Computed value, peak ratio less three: -2.10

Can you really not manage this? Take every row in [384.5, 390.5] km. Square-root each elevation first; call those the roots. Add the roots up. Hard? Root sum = 16.8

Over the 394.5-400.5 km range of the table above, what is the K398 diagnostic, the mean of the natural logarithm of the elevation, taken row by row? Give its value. 2.01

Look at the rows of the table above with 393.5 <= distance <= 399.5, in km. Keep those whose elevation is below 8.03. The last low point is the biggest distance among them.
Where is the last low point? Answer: 399.0 km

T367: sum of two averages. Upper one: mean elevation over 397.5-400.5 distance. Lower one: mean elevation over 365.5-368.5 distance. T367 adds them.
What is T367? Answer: 16.9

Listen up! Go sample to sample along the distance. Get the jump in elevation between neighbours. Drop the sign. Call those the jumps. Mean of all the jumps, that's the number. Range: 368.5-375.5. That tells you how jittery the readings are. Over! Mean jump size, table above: 0.37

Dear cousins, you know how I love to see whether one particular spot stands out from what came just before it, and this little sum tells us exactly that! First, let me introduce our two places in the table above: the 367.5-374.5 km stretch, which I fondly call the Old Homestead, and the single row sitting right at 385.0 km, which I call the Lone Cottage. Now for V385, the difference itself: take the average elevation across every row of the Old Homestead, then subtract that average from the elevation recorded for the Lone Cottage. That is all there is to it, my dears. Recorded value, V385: -1.3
